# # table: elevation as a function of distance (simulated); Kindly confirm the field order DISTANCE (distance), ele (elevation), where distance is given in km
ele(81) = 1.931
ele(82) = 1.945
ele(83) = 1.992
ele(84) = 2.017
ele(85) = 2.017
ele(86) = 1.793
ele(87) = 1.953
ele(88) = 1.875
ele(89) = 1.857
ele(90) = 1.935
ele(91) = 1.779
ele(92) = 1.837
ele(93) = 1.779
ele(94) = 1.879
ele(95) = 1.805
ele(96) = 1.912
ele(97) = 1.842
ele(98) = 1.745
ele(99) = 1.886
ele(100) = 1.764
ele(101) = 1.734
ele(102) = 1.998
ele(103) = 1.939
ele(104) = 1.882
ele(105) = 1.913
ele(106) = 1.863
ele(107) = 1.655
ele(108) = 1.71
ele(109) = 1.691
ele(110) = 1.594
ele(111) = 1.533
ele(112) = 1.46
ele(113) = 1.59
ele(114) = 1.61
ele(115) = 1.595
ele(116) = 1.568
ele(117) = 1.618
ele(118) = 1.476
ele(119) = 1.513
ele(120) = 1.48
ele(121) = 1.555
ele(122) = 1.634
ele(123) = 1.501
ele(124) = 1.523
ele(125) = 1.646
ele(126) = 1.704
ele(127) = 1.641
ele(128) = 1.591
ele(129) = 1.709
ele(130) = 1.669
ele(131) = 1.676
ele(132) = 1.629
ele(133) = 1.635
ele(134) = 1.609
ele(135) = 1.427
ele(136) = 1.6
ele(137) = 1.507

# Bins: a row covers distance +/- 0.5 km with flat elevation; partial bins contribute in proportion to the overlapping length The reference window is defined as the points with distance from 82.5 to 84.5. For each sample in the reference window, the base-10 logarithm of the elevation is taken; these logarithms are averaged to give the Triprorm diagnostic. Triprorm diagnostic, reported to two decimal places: 0.30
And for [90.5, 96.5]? 0.26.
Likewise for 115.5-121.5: 0.19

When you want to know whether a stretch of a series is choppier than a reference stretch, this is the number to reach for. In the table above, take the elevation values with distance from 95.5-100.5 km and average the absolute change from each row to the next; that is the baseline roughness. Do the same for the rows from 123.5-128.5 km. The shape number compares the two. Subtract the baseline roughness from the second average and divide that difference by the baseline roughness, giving -0.32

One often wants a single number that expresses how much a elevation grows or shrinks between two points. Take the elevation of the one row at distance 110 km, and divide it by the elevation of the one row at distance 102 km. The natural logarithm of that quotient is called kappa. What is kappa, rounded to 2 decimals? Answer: -0.23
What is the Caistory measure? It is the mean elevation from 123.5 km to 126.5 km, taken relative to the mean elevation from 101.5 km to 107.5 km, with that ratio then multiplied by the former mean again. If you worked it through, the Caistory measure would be 1.41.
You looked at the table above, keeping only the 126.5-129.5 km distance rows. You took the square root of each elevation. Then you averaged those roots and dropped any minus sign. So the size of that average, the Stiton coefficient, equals 1.28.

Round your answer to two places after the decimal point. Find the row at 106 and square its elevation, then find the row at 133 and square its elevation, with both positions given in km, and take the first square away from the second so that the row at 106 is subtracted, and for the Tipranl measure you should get -0.80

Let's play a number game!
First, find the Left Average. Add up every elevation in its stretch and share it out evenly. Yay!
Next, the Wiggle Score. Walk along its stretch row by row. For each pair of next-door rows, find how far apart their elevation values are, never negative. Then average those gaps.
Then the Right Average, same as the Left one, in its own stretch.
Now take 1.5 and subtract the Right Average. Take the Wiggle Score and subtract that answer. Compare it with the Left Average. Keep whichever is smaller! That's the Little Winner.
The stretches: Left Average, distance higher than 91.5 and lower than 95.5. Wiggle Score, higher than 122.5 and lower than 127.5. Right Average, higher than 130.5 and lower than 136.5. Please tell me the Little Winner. 0.16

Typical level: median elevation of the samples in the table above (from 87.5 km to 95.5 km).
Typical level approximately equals 1.85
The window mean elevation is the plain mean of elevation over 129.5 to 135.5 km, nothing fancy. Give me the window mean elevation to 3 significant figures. 1.61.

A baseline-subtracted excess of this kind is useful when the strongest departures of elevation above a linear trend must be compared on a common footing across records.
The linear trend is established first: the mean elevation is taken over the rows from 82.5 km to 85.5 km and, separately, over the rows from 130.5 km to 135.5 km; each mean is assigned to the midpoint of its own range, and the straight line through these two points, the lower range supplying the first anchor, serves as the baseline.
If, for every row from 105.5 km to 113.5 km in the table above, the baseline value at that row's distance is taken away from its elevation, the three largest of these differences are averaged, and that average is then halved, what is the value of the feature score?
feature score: -0.03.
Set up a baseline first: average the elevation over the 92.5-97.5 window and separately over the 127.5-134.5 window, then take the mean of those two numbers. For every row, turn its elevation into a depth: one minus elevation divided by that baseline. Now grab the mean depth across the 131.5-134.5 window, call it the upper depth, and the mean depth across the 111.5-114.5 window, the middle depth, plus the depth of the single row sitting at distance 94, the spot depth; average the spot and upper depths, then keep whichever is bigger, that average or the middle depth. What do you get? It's 0.11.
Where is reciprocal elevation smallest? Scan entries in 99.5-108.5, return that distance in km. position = 102 km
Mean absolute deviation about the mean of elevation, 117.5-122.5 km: 0.050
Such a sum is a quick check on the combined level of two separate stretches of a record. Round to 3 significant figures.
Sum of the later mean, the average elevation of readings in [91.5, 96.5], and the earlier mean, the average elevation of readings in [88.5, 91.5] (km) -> 3.70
